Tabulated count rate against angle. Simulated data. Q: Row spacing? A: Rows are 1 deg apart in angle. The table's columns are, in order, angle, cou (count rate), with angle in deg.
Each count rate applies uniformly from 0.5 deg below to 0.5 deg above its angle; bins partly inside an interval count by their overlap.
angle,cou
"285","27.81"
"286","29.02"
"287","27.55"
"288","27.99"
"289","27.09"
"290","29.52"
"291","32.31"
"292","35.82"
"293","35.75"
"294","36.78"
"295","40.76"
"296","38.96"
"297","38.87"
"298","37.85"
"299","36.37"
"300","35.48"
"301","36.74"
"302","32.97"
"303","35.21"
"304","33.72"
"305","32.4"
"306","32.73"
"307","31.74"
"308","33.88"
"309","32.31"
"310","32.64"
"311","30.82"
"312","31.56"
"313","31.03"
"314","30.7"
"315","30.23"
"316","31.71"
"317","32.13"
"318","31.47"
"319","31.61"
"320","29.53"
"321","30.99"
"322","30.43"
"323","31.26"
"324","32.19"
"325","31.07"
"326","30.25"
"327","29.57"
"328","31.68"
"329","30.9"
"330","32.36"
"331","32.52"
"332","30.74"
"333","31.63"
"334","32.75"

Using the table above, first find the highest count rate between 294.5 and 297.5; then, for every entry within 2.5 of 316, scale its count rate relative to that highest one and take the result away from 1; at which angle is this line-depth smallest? 317 deg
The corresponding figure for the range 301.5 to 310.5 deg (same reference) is 303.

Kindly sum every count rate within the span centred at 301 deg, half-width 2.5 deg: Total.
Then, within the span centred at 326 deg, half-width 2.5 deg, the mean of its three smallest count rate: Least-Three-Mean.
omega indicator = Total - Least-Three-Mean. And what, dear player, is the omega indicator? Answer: 146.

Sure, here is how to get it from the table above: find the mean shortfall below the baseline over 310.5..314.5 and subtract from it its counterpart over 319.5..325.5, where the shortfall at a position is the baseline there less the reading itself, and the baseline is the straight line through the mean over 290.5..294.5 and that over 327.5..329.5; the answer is 1.0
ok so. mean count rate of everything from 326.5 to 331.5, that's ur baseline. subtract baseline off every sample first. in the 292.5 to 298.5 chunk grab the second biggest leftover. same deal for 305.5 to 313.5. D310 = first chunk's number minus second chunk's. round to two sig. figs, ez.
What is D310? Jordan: 6.2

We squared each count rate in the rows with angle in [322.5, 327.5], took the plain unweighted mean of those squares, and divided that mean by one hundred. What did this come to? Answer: 9.5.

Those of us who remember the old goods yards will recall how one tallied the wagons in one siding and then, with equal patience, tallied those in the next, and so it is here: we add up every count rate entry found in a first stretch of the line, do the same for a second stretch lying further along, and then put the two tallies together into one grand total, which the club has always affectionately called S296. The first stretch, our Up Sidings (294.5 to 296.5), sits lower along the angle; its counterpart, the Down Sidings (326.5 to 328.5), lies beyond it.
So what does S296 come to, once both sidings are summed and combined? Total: 141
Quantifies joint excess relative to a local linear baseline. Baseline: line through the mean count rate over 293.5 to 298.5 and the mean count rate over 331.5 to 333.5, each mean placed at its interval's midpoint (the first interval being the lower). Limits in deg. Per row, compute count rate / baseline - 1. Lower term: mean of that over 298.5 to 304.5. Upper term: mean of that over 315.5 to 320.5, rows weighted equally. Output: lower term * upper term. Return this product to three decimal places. 0.005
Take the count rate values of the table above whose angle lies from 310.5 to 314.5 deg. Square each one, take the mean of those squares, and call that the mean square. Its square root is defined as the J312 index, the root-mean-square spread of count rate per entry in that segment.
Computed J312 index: 31.0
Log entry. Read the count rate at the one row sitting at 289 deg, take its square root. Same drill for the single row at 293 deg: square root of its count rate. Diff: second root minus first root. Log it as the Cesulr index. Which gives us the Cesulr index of 0.8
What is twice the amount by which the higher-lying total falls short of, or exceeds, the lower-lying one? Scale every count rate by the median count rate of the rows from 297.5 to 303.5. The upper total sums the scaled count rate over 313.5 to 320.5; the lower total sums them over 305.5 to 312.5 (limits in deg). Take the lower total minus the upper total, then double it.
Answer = 0.46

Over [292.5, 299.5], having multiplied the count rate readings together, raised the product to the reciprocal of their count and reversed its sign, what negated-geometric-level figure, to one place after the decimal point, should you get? -37.9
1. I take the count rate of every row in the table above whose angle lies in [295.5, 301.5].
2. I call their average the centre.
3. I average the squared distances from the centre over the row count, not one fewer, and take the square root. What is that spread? 1.3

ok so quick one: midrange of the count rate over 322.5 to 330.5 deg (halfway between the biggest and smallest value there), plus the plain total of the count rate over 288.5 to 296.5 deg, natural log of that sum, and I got 5.73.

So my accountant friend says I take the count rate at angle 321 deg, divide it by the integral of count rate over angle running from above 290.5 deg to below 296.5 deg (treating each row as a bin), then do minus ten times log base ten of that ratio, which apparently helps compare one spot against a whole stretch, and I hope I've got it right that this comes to 8.5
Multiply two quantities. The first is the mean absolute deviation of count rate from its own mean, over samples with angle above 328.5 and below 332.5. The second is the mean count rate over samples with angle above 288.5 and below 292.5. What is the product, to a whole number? 25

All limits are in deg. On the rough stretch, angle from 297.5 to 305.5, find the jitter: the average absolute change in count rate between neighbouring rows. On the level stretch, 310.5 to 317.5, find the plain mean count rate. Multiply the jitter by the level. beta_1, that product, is 55.4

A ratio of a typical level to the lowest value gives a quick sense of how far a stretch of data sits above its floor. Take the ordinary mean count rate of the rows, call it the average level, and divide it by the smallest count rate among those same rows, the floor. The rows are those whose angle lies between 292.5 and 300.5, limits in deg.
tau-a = 1.06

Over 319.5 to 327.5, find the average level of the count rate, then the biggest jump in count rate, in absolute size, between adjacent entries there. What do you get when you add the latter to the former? 32.1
